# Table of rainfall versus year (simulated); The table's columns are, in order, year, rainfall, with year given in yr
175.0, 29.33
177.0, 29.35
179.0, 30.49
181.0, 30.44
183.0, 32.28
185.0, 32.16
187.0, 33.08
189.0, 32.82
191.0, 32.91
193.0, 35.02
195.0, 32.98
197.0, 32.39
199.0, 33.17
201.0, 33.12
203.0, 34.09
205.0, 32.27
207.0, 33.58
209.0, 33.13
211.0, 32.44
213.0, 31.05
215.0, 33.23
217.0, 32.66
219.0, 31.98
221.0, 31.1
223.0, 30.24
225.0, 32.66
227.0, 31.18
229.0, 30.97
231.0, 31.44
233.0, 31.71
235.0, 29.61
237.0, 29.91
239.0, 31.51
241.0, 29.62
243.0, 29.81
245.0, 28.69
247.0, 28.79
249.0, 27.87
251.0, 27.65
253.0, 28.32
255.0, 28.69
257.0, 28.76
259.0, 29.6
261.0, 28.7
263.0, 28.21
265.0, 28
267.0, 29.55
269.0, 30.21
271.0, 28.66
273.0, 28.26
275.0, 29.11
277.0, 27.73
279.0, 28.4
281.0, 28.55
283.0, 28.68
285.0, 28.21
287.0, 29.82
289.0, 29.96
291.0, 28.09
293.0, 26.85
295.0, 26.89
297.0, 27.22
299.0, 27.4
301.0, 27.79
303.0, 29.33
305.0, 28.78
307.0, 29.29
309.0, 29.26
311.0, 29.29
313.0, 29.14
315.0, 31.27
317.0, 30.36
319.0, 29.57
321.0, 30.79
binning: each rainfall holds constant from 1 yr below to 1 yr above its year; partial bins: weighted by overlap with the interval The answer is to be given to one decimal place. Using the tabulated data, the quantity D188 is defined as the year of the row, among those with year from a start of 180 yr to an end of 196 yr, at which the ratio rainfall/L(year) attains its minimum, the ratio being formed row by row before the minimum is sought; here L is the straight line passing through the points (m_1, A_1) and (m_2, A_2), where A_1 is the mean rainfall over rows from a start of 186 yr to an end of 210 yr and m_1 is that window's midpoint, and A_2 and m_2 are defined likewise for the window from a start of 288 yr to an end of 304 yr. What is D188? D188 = 181.0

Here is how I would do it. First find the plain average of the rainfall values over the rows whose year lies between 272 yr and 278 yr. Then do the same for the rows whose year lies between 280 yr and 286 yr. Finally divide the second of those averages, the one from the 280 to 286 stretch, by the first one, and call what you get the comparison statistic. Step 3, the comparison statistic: 1.00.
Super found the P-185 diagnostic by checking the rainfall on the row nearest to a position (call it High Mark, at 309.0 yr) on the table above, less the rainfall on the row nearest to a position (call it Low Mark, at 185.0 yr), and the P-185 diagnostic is -2.9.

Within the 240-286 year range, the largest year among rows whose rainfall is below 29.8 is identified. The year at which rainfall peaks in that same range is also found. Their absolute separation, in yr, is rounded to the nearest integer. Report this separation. 16 yr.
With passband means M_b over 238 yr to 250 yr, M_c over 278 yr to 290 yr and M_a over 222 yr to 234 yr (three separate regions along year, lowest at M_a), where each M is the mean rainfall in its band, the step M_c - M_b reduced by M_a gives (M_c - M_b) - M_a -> -32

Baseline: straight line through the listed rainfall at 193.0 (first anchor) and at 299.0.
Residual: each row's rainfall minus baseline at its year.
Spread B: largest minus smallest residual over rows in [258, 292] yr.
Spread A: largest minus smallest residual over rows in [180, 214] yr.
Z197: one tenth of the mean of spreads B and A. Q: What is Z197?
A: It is 0.46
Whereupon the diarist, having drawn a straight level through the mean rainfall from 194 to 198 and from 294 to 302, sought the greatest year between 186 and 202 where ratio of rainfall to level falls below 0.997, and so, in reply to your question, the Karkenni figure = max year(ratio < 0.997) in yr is 197.0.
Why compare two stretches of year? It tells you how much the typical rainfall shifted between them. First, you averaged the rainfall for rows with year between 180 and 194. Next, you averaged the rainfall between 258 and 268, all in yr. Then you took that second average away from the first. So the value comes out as 3.9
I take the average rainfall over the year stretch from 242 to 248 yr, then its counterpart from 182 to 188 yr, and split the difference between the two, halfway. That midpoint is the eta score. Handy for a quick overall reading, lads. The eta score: 30.8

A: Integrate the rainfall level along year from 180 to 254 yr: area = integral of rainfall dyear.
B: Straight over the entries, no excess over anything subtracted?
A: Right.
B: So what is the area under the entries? 2332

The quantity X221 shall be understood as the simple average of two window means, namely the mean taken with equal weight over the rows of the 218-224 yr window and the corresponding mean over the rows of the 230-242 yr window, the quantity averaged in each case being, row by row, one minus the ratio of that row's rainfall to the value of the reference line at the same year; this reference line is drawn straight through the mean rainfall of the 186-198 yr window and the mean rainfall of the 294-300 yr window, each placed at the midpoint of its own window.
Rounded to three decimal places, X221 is 0.007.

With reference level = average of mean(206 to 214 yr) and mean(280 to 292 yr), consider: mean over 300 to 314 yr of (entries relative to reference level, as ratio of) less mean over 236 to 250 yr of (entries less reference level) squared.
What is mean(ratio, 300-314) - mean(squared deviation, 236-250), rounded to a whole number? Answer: -2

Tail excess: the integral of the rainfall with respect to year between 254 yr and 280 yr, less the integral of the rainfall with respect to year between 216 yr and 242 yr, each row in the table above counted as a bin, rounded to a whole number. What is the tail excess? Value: -61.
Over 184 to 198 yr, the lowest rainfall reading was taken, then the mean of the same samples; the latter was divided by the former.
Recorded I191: 1.03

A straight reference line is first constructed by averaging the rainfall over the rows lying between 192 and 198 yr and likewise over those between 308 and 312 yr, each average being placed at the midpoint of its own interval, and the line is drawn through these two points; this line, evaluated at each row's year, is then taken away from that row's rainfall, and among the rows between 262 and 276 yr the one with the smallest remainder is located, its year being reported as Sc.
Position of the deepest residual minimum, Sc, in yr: 265.0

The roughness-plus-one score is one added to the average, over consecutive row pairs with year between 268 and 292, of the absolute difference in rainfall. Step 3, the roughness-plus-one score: 1.84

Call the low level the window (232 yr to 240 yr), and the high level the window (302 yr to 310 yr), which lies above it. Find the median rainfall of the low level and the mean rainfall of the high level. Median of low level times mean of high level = 896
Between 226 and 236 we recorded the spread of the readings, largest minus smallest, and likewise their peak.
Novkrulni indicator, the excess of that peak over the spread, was 29.6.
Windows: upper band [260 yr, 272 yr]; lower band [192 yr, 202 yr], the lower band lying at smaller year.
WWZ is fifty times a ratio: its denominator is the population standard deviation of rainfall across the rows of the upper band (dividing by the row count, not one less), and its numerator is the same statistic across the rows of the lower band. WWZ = 58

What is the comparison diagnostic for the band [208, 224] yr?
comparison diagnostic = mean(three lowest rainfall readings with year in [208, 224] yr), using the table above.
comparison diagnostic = 30.8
